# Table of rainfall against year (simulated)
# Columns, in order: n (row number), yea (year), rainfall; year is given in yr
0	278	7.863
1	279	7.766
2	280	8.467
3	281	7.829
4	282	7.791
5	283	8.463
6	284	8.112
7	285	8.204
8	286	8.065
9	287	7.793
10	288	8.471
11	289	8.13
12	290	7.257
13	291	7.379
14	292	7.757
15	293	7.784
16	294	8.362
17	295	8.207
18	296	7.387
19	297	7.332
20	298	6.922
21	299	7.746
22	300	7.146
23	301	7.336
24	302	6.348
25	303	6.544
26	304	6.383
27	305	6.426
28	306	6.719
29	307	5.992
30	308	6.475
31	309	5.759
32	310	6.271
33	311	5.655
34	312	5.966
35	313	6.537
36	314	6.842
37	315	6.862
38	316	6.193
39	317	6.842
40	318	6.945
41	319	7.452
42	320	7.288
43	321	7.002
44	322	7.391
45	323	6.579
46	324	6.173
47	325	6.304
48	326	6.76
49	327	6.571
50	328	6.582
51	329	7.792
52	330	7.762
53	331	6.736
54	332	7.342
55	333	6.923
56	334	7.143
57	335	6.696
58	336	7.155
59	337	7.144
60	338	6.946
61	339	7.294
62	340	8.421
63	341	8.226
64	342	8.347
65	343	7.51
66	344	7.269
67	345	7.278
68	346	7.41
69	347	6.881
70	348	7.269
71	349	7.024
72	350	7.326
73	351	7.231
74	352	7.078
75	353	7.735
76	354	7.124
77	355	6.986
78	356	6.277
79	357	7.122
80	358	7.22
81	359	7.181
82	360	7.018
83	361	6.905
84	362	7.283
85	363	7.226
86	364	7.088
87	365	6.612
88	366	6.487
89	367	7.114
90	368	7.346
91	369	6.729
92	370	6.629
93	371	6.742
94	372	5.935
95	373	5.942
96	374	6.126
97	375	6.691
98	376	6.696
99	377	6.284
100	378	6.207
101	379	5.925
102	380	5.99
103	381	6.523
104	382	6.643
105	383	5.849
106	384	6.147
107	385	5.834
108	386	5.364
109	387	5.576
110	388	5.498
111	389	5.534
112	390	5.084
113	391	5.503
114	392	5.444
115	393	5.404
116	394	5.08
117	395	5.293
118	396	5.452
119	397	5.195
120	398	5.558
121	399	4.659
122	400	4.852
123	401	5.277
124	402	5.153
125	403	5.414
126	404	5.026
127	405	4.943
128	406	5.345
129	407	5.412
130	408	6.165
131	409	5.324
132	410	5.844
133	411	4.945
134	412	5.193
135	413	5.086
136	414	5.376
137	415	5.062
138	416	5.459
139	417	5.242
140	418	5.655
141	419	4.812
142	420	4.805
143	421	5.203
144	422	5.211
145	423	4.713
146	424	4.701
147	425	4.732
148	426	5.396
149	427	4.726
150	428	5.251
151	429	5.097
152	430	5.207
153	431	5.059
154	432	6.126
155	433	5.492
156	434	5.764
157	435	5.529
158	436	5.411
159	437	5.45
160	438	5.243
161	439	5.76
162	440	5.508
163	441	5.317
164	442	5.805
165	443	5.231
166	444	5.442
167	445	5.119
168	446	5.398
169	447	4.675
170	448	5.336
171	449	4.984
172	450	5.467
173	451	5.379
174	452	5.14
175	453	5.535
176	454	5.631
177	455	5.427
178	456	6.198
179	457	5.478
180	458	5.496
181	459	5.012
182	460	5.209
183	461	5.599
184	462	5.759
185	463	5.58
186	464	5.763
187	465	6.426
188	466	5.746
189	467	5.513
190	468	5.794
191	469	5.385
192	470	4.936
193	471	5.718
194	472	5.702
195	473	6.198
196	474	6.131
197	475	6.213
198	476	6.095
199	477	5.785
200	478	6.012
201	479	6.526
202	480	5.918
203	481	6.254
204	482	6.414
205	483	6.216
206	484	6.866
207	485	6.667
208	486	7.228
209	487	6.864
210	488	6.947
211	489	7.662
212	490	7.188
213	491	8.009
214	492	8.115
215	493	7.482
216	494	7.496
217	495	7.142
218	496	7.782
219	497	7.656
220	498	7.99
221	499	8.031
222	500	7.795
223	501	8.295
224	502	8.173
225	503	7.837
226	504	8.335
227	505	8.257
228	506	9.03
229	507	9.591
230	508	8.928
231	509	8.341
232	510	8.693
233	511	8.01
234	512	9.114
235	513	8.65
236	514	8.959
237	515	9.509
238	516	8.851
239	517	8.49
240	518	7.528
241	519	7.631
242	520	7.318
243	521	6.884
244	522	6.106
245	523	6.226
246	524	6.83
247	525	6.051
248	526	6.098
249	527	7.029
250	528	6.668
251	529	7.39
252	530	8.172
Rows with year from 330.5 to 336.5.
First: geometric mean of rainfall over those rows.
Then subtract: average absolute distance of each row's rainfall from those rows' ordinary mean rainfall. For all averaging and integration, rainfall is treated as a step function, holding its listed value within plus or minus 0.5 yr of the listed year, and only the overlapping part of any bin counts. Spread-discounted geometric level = 6.8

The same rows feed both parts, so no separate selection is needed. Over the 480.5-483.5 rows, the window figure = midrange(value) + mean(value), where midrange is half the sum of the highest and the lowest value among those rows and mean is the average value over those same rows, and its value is 12.6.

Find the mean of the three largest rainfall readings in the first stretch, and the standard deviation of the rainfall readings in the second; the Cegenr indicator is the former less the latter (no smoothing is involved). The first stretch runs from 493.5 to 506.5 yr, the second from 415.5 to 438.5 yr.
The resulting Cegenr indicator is 8.2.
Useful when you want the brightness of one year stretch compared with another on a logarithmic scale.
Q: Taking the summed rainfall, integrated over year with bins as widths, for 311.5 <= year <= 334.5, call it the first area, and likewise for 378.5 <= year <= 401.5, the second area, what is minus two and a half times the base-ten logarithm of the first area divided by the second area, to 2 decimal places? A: -0.23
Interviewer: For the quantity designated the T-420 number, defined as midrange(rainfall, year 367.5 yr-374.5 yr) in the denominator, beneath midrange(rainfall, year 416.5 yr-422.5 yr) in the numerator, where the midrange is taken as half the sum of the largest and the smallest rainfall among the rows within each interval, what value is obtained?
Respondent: 0.79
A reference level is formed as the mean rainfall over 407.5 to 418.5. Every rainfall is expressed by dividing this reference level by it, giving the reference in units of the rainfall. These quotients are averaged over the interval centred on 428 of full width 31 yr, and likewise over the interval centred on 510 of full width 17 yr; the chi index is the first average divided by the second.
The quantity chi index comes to 1.6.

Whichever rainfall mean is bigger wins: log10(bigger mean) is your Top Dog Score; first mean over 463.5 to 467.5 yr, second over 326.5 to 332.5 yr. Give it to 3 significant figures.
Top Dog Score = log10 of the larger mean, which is 0.853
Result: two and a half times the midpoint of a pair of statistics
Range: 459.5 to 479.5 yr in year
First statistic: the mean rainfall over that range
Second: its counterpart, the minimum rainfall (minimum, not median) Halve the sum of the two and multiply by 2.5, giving 13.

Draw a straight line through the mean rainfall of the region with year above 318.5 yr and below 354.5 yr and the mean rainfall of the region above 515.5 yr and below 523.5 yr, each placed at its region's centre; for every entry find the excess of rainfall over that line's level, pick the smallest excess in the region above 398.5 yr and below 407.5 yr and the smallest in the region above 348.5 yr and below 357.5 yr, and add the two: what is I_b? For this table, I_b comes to -3.5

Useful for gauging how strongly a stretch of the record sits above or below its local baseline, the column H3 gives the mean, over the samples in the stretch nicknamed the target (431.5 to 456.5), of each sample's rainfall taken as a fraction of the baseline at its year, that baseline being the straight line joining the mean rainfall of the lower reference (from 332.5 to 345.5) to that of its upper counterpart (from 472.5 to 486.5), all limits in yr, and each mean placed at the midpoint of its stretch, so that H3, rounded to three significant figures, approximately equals 0.827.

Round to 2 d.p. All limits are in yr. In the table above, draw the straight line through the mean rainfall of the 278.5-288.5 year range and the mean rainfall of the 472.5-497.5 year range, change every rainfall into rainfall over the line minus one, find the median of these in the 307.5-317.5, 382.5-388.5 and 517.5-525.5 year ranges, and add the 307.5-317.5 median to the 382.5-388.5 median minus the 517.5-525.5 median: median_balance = -0.47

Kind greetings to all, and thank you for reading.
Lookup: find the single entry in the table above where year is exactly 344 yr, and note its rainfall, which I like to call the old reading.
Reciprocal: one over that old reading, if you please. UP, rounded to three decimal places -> 0.138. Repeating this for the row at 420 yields 0.208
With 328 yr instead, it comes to 0.152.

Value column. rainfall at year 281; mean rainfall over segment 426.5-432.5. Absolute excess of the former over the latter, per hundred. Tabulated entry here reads 0.026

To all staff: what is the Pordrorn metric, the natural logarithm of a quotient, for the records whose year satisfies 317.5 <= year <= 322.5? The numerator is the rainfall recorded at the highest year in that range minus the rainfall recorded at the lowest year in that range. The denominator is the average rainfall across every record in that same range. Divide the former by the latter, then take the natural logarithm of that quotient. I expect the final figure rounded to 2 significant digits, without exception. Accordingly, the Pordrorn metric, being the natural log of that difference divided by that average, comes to -2.8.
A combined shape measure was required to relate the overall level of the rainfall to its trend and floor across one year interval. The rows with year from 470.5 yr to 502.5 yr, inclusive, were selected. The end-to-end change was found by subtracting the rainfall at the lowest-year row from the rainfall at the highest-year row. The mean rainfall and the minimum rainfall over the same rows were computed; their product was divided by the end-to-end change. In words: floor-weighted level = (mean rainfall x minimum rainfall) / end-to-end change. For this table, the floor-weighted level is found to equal 16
